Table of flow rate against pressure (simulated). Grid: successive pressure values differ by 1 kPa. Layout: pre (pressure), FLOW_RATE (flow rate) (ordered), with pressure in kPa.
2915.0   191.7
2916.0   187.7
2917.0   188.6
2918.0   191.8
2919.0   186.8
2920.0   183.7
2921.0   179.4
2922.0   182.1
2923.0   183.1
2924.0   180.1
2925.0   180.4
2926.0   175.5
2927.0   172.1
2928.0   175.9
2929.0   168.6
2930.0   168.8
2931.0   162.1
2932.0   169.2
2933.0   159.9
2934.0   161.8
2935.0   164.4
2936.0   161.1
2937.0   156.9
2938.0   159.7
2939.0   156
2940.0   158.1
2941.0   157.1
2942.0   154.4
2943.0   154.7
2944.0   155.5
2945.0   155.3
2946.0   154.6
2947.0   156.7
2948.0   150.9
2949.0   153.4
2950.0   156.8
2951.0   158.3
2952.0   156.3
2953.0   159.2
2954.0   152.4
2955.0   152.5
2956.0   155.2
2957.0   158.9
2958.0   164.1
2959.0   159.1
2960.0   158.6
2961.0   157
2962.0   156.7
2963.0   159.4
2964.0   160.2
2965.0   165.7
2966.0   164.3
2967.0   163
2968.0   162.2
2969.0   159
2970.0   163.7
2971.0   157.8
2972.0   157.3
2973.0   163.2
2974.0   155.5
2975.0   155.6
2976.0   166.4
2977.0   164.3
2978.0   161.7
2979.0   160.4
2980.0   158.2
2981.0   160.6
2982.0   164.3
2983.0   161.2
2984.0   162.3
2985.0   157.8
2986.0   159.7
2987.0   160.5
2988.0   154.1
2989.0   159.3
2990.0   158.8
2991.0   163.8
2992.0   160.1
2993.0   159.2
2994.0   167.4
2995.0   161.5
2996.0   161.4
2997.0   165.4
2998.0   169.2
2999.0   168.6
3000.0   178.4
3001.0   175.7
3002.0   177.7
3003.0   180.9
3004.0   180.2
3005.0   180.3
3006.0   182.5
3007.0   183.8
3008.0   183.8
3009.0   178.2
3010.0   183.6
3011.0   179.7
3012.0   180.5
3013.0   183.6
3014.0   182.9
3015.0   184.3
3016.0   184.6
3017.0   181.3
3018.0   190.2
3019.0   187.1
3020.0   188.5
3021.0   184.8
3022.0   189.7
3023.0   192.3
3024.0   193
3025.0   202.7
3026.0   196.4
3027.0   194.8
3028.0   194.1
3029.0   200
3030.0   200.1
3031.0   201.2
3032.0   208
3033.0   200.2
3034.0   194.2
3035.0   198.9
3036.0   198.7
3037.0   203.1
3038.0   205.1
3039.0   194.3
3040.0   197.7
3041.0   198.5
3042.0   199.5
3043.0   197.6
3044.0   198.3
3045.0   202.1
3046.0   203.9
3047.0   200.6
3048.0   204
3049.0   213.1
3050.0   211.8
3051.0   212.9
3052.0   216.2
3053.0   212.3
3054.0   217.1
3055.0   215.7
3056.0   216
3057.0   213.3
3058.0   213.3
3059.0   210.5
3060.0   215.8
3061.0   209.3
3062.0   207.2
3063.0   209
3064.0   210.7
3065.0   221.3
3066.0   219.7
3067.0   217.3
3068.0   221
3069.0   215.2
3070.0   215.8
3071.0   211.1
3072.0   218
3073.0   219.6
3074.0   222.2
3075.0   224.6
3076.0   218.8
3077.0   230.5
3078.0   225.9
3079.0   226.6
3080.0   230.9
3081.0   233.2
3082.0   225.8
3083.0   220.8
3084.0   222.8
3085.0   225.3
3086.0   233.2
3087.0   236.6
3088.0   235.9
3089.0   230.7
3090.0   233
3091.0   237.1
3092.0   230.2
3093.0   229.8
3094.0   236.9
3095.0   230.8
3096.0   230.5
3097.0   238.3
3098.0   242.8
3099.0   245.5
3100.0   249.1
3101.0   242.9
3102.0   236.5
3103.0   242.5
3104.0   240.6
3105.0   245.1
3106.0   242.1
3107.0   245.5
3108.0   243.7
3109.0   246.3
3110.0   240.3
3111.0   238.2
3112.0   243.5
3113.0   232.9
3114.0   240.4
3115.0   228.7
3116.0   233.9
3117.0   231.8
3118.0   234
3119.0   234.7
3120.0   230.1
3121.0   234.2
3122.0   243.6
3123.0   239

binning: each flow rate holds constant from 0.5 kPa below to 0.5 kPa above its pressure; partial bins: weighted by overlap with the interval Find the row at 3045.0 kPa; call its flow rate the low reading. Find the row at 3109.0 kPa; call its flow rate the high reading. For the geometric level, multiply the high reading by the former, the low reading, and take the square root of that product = 223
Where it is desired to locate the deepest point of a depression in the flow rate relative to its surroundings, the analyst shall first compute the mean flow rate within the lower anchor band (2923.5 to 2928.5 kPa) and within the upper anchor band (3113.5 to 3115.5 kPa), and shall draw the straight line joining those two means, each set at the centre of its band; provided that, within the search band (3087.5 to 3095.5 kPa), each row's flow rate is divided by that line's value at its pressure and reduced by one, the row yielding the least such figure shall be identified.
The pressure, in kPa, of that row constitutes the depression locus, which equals 3093.0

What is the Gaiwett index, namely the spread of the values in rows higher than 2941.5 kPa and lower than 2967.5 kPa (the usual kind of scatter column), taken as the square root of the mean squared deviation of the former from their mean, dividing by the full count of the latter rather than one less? 3.7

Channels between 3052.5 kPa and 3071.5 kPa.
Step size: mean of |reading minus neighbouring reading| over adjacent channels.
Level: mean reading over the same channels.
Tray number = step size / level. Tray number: 0.0152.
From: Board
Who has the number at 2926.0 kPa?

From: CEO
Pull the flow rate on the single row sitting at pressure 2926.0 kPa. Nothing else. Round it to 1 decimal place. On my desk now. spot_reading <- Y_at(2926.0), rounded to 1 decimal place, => 175.5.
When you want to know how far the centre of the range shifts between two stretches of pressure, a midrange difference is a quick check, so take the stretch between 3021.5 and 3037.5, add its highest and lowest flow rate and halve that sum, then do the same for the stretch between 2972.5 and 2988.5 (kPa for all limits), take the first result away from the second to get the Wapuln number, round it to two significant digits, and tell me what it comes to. -39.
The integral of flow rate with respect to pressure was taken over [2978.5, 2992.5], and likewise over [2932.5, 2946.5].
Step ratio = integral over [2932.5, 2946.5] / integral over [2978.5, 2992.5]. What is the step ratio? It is 0.99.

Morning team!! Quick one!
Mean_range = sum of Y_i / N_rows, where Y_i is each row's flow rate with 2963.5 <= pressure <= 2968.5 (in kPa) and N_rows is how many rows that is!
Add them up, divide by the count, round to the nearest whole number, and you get 163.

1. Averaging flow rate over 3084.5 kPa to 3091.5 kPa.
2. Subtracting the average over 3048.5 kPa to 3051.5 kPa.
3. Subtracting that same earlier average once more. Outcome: -192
